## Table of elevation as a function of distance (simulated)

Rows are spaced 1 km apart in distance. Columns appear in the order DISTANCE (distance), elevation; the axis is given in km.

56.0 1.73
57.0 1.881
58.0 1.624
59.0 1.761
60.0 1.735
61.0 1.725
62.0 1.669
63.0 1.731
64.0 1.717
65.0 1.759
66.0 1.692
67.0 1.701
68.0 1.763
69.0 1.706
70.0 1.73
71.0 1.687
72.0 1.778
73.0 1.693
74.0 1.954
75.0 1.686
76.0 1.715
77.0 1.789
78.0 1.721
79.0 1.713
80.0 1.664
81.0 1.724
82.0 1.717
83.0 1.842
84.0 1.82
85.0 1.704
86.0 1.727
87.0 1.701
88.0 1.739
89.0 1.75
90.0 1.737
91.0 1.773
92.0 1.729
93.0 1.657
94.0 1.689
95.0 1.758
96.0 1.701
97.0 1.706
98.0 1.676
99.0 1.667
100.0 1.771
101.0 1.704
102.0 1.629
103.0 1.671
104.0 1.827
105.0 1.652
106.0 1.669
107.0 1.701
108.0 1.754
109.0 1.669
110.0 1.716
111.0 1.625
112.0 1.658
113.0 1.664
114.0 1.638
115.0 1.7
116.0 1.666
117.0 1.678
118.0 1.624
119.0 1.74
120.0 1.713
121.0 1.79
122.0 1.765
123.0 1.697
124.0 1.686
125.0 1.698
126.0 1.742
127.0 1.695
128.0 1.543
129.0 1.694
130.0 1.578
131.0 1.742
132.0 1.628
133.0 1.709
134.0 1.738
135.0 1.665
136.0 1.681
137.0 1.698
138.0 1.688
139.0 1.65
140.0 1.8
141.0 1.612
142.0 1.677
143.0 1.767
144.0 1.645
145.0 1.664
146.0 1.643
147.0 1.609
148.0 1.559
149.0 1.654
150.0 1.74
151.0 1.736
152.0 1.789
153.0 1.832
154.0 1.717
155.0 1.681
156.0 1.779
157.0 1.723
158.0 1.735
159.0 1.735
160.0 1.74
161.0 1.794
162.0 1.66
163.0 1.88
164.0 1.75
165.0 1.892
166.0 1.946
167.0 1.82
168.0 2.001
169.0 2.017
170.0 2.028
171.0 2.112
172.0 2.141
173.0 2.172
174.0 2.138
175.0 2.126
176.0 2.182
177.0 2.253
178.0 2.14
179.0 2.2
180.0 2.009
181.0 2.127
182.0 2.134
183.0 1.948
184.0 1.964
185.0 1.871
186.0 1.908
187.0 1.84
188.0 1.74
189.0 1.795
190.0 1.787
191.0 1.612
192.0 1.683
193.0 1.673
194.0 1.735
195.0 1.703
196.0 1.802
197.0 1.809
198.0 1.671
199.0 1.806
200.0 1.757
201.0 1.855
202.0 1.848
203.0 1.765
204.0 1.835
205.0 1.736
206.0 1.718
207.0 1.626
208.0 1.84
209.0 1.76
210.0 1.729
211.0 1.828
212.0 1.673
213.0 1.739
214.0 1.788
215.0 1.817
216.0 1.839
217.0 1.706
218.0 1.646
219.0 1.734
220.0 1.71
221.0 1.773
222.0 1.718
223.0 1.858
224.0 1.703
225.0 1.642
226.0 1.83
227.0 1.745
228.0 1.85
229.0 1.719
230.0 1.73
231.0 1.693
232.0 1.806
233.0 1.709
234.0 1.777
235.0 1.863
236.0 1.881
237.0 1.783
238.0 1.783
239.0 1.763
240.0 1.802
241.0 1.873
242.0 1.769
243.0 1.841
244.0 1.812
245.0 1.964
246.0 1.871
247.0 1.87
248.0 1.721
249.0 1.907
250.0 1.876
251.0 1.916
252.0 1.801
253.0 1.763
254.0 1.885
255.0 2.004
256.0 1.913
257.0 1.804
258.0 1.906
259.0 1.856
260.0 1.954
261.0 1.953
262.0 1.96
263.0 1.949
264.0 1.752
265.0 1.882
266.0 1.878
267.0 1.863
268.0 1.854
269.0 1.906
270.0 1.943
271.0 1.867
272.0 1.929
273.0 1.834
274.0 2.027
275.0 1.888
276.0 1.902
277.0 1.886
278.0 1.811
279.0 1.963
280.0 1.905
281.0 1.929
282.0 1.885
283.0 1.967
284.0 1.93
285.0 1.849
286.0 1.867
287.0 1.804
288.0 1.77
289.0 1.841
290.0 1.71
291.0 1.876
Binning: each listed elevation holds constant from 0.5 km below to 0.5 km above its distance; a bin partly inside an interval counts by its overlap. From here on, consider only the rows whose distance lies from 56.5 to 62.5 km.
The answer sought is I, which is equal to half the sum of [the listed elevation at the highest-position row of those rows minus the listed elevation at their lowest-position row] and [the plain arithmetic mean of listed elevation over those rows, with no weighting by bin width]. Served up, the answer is 0.76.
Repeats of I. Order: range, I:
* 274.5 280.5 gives 0.95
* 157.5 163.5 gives 0.95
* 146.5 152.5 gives 0.93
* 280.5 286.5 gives 0.92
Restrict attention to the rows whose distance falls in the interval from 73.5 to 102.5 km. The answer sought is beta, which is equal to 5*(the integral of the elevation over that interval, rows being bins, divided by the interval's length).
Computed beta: 8.6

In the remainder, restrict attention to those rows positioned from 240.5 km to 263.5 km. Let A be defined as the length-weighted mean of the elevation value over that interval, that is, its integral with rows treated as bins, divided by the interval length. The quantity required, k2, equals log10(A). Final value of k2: 0.27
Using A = 1.88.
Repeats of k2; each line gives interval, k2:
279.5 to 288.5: 0.27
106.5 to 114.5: 0.22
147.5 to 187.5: 0.28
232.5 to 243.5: 0.26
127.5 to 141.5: 0.22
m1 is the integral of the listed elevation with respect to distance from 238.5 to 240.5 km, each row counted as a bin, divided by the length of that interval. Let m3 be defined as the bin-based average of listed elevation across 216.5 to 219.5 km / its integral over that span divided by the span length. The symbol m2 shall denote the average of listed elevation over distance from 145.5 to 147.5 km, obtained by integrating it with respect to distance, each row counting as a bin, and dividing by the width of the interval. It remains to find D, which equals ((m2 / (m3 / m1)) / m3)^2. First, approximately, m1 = 1.78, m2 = 1.63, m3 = 1.70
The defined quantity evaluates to 1.0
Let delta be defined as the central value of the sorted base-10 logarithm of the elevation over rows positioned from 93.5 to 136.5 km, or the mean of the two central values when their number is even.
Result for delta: 0.23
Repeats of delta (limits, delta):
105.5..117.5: 0.22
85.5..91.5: 0.24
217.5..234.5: 0.24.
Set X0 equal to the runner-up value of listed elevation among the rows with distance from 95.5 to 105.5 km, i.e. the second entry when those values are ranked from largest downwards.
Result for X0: 1.771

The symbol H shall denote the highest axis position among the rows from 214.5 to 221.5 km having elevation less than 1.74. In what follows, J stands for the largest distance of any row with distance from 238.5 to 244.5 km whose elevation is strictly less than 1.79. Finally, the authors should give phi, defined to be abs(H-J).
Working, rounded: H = 220.0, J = 242.0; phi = 22 km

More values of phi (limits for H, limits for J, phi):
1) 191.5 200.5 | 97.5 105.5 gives 93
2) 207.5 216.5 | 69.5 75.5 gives 138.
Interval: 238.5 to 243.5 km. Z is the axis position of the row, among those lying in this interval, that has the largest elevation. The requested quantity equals 241.0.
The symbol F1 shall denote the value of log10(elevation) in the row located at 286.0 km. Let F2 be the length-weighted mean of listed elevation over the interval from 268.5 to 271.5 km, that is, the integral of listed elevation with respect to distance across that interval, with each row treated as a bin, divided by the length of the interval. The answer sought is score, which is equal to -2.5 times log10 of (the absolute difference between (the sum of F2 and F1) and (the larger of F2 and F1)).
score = 1.42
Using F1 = 0.271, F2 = 1.91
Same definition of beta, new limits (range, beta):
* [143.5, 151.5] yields 8.3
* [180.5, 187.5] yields 9.9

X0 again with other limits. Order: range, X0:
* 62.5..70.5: 1.759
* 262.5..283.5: 1.967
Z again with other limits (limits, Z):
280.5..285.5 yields 283.0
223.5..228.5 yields 228.0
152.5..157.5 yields 153.0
